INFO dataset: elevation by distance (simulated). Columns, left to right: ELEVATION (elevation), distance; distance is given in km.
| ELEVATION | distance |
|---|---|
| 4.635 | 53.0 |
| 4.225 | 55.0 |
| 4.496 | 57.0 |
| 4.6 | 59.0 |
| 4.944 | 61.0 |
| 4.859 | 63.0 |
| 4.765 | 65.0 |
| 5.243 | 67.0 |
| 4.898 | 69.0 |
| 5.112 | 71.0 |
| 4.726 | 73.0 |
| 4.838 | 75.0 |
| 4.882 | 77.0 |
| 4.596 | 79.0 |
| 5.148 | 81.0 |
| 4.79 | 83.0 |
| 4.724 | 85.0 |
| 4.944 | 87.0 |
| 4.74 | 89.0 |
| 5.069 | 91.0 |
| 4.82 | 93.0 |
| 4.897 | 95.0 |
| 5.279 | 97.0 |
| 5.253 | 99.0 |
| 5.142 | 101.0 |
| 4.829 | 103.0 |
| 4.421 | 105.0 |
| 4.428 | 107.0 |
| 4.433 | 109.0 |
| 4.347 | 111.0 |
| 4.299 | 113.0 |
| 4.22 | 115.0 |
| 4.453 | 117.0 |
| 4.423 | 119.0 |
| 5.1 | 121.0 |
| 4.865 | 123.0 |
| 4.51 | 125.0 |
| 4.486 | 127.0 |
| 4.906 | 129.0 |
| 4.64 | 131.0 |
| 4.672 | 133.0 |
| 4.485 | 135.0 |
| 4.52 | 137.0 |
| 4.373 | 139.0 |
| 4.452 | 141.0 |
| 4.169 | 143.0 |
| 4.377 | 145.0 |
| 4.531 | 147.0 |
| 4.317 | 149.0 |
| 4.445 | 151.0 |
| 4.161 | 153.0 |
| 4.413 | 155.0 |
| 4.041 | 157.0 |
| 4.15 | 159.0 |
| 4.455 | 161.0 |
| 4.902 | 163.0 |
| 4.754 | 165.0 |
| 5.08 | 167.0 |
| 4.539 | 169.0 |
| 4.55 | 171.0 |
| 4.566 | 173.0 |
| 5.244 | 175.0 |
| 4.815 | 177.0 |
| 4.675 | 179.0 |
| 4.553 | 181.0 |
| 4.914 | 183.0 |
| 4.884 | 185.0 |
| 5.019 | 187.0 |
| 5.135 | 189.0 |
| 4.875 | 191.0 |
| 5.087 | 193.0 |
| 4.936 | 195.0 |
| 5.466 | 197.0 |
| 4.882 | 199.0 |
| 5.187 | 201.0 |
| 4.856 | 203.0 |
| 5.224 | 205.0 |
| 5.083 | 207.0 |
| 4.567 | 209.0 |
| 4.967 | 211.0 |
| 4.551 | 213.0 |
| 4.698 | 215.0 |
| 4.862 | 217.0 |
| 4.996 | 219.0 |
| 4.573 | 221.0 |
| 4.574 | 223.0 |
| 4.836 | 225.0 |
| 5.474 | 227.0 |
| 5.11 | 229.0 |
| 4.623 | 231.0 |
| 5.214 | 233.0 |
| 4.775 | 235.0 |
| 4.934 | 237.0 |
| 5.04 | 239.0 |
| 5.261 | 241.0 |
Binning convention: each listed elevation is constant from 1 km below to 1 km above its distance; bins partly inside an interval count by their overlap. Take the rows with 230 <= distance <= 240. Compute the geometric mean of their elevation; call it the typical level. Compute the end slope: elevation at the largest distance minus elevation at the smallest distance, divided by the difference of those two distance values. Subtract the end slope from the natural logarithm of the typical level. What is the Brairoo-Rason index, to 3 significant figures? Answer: 1.54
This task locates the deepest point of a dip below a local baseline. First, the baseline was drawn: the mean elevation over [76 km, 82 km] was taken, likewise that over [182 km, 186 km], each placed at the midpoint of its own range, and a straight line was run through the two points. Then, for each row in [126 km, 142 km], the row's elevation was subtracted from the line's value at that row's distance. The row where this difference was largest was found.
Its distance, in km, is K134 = 139.0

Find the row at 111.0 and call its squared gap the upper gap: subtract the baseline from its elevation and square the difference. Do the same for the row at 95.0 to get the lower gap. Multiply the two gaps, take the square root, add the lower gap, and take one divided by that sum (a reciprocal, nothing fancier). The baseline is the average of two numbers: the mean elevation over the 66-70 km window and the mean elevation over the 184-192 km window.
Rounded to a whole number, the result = 10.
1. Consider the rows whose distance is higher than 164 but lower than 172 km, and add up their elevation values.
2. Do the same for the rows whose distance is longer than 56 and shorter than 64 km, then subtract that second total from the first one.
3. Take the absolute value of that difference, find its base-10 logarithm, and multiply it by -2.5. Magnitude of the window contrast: 4.0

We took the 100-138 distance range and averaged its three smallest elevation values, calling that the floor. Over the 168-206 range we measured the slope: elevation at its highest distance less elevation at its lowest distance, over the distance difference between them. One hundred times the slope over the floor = 0.44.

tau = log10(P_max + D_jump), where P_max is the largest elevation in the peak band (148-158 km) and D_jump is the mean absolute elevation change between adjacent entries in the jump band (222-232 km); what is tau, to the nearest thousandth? 0.689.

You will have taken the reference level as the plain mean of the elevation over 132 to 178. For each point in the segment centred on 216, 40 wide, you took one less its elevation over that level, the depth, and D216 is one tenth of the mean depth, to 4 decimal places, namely -0.0089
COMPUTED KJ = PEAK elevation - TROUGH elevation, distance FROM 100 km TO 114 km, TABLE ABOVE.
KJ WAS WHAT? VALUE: 0.84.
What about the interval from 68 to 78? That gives 0.39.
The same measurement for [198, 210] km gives 0.66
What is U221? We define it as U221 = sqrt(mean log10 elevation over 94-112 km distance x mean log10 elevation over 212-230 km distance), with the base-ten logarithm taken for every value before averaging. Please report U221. 0.6818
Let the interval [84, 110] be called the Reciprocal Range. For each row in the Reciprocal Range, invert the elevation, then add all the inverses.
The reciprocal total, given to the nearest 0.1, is 2.7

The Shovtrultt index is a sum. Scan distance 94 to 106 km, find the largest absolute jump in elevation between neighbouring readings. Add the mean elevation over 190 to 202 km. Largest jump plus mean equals 5.5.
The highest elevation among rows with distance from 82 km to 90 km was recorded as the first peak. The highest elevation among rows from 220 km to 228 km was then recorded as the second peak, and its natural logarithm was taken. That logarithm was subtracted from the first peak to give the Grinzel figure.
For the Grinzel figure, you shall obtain 3.2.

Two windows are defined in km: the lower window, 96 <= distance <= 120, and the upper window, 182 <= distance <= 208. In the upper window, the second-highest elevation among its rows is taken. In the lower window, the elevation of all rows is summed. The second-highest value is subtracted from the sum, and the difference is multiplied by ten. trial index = 503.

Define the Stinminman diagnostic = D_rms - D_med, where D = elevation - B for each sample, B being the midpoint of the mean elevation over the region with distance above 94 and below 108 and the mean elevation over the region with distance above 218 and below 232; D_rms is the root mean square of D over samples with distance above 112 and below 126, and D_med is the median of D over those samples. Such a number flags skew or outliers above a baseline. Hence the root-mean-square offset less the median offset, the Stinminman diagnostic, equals 0.9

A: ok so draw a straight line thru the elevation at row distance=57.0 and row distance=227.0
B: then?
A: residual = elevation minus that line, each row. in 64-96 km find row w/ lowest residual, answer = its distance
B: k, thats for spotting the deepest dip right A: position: 79.0 km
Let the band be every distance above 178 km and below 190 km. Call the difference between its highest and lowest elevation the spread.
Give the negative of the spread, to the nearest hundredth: -0.58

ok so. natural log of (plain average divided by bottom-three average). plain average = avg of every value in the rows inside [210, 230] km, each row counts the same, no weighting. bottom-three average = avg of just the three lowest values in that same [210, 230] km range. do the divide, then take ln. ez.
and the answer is 0.063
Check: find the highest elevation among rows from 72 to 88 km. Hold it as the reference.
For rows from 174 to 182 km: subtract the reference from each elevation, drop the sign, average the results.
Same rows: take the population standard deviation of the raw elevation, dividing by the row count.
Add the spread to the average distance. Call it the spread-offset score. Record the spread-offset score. 0.64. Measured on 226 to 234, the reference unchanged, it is 0.55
